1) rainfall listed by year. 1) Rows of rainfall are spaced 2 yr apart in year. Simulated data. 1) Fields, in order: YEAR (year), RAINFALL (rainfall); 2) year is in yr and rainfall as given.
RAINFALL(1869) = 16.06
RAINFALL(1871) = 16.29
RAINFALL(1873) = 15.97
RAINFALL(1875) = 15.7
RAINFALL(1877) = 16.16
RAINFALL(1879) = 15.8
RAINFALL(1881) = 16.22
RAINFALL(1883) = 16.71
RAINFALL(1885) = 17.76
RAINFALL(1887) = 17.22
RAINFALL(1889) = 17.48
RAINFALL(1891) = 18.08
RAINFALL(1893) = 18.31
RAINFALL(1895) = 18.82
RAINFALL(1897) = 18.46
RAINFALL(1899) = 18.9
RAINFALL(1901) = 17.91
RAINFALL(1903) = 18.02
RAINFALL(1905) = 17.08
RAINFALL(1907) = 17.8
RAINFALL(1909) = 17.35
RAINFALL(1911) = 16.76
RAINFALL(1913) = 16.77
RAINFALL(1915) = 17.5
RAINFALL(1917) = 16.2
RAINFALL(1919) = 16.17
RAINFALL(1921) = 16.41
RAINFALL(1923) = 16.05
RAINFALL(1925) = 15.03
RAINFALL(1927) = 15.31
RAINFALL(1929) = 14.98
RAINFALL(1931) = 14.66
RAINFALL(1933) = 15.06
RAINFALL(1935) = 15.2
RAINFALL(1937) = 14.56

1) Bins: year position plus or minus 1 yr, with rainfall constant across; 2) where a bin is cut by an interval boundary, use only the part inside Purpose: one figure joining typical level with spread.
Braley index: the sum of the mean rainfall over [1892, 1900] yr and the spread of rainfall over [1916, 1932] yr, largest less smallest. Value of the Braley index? 20.4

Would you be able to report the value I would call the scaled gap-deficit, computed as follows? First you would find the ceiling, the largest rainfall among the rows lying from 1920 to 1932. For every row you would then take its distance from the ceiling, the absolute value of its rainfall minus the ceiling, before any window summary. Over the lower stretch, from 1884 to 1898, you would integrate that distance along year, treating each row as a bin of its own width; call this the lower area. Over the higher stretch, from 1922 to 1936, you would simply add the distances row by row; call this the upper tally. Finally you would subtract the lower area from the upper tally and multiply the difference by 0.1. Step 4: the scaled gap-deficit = -1.4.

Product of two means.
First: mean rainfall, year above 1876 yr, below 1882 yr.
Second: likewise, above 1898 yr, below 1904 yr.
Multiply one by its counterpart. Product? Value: 294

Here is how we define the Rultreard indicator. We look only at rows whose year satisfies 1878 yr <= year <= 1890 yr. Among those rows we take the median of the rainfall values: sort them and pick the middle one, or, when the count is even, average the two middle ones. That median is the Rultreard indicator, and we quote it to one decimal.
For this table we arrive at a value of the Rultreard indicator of 17.0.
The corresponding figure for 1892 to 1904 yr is 18.4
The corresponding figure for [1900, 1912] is 17.6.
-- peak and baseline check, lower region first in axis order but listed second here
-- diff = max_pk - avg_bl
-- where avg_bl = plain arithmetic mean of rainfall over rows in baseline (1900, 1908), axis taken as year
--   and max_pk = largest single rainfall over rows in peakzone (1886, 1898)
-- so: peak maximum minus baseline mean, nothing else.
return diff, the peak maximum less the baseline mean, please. 1.1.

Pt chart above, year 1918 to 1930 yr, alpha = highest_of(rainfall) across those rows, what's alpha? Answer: 16.41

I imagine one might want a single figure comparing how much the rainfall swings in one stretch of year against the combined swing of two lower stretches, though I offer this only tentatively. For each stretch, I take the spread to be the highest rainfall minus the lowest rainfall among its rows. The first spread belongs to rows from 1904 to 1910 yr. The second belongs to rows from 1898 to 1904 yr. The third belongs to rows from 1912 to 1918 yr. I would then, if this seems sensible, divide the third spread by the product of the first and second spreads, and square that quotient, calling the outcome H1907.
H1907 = 3.3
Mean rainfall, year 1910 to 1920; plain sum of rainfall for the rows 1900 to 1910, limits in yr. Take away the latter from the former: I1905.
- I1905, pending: -71.5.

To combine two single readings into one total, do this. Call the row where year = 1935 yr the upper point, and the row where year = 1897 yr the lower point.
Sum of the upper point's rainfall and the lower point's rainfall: 33.7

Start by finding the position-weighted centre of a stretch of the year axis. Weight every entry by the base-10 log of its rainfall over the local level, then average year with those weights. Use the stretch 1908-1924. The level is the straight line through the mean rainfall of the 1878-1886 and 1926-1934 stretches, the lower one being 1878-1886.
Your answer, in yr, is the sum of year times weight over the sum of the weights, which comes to 1915.2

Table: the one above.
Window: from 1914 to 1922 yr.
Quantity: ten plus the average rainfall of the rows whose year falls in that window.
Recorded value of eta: 26.6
